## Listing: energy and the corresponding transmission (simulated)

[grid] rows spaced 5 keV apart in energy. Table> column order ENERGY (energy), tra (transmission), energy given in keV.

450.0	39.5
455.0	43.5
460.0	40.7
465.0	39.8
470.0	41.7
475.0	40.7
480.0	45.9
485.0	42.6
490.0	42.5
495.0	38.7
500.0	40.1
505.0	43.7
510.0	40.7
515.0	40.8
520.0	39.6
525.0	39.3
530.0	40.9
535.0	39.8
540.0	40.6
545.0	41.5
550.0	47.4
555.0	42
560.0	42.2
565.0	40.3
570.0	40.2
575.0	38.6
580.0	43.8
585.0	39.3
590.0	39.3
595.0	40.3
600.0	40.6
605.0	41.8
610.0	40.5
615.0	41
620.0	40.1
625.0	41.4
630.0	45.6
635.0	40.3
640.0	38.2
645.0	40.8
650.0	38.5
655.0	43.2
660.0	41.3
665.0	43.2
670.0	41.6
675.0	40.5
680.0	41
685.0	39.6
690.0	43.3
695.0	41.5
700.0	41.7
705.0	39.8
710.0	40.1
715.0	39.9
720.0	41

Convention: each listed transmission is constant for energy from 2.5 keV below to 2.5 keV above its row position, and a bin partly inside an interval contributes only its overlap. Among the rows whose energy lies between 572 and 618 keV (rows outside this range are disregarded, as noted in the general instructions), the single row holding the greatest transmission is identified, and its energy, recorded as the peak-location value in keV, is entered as 580.0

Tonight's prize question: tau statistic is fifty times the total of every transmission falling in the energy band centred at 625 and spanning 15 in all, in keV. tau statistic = 6355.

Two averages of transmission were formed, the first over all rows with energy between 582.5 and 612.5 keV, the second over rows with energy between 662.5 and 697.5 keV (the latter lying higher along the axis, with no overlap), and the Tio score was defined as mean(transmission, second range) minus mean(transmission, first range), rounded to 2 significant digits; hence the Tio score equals 1.2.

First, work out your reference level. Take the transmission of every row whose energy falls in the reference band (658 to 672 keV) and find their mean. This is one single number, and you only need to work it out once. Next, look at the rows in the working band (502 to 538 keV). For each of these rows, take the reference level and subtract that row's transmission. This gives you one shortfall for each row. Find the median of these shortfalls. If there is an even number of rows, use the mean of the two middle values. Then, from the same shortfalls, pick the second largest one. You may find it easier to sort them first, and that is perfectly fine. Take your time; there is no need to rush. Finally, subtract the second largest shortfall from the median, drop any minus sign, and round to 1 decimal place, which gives 1.1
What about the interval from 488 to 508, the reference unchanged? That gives 1.2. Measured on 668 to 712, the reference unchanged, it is 1.2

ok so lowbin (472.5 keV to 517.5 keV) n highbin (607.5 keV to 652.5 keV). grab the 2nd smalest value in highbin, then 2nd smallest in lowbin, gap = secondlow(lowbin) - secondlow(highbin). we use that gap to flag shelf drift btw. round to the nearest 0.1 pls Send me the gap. 1.6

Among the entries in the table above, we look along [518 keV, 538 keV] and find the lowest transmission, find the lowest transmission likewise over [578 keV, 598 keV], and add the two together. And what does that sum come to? 78.6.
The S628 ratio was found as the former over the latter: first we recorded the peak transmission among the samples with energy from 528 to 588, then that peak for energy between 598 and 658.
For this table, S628 1.04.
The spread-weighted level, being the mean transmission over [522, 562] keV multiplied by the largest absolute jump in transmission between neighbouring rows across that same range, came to 246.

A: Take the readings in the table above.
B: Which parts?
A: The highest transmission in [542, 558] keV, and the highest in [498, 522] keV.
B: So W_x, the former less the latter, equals 3.7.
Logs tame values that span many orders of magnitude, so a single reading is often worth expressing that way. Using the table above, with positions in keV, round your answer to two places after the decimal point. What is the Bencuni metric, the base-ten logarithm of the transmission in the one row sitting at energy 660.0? 1.62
